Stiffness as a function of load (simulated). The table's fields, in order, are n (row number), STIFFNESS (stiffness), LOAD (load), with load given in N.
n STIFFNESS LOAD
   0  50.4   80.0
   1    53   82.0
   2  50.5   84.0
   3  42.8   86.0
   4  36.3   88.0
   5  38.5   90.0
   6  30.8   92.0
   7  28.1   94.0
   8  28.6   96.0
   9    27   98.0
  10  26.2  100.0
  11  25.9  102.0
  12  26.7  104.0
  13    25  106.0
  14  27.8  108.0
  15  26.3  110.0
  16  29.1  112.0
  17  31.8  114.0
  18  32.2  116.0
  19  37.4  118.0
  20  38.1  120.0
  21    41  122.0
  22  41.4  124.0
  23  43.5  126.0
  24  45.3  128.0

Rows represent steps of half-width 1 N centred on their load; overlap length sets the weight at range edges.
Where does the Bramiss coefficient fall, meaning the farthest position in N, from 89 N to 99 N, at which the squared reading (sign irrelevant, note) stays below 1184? 98.0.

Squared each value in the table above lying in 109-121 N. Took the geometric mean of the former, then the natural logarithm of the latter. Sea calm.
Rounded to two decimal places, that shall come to 6.94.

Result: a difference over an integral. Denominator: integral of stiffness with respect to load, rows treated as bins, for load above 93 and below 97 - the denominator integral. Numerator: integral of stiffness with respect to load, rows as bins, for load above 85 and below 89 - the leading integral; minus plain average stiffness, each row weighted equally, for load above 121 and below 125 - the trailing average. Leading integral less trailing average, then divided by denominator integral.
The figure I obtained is 1.03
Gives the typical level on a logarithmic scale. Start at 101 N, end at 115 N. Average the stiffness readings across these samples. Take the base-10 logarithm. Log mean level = 1.44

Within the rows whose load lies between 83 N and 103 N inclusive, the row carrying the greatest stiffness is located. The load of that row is 84.0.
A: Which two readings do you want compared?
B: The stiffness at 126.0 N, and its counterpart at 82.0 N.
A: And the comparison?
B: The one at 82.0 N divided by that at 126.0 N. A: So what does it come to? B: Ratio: 1.22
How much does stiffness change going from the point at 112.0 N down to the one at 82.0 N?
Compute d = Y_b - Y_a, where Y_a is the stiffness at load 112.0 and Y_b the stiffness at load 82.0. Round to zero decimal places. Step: 24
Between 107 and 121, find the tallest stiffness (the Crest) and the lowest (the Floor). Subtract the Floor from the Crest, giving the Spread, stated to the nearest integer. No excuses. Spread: 12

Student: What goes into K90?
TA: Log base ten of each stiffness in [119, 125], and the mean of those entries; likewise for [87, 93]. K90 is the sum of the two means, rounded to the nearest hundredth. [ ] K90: 3.15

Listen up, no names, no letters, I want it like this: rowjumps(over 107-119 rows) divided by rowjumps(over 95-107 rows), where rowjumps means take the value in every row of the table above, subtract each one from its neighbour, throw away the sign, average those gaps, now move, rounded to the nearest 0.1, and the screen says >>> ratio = 2.4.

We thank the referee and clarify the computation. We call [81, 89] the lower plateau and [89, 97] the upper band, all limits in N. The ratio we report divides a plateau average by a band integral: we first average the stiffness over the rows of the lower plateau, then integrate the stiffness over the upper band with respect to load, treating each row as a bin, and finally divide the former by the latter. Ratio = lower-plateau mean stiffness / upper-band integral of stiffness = 0.18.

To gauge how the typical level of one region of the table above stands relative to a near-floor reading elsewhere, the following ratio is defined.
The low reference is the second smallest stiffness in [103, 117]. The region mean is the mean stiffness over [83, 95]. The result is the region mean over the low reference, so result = 1.44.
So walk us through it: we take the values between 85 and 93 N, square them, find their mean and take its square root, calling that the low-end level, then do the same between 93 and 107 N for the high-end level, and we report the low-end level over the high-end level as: 1.39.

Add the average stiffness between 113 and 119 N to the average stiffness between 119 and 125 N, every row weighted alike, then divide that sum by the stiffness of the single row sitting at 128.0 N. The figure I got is 1.6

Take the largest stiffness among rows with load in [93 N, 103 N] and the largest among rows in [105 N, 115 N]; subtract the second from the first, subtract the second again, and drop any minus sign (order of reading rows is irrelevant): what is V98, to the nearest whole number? 35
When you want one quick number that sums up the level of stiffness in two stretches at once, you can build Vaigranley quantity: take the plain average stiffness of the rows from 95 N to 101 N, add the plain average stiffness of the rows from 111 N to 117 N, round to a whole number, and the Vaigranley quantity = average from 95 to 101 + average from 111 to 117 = 58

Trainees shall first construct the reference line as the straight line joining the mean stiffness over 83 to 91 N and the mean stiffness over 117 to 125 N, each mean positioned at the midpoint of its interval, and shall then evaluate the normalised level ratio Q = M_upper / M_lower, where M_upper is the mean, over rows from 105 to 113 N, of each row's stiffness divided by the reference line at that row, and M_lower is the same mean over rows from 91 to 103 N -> 1.00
